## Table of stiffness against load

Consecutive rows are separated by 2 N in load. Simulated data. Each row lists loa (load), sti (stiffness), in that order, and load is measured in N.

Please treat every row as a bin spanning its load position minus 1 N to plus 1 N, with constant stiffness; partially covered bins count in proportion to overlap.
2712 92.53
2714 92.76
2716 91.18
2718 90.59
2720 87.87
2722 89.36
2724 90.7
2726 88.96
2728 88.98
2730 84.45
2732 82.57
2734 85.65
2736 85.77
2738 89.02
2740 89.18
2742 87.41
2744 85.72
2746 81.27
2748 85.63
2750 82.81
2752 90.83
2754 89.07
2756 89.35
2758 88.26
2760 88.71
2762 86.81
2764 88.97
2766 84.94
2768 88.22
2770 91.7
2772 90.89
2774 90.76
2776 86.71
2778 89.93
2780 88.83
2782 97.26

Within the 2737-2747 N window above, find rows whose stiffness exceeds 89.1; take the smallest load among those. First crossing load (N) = 2740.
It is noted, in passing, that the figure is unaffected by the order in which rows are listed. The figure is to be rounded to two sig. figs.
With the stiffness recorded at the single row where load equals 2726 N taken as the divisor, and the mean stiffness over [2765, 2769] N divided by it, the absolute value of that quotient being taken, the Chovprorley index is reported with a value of 0.97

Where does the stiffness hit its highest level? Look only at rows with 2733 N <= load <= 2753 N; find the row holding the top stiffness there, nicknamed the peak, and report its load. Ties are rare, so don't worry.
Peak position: 2752 N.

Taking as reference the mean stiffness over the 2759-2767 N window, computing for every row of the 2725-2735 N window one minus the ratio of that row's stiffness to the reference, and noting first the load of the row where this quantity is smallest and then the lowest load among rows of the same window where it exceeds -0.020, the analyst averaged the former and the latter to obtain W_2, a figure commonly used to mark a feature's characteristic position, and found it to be 2727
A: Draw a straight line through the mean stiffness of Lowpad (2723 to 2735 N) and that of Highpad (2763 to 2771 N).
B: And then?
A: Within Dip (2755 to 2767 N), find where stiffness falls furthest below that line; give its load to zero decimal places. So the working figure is 2766 N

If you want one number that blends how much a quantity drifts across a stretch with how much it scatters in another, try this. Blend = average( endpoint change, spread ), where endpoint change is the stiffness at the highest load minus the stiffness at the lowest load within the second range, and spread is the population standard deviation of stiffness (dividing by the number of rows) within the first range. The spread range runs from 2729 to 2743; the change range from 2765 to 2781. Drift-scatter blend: 3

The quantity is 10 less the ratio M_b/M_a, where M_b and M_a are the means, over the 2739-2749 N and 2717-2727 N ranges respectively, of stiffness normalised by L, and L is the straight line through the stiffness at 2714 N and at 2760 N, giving 9.02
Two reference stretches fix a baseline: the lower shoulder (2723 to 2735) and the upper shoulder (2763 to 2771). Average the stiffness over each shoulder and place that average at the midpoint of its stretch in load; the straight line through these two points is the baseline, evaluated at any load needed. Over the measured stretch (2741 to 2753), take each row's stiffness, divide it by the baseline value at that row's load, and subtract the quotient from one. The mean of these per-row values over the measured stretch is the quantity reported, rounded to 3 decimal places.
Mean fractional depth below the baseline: 0.023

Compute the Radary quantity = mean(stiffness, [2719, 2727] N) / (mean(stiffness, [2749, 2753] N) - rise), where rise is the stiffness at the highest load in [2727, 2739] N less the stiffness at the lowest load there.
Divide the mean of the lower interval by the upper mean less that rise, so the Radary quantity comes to 1.03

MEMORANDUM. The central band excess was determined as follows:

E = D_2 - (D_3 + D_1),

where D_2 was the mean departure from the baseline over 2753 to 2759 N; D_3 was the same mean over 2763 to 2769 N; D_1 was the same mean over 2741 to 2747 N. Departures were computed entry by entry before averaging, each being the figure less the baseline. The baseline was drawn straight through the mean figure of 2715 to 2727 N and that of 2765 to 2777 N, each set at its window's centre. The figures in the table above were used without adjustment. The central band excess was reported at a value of 5.9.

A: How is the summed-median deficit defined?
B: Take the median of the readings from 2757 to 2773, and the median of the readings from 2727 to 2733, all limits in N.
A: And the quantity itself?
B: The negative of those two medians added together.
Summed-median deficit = -173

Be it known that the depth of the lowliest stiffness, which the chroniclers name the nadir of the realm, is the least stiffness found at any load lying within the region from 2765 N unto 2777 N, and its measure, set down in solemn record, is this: 84.94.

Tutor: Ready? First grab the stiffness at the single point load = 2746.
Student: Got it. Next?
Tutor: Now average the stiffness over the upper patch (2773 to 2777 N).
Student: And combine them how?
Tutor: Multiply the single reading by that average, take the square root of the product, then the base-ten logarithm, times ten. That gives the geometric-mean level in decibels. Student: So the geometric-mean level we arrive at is 19.3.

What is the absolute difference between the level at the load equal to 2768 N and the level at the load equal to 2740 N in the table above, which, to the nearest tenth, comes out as 1.0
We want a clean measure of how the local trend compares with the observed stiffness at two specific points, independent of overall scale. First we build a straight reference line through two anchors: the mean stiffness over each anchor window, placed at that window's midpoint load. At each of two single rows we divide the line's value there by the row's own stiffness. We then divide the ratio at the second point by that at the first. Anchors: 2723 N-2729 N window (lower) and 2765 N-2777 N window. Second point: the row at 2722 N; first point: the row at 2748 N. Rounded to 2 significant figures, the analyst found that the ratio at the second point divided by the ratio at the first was 0.96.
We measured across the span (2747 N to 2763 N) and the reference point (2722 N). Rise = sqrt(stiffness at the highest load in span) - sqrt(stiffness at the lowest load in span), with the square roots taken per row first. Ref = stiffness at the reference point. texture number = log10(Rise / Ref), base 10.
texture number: -3.1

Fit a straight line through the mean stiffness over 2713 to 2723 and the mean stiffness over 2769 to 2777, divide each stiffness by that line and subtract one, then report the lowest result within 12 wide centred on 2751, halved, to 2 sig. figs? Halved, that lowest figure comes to -0.049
